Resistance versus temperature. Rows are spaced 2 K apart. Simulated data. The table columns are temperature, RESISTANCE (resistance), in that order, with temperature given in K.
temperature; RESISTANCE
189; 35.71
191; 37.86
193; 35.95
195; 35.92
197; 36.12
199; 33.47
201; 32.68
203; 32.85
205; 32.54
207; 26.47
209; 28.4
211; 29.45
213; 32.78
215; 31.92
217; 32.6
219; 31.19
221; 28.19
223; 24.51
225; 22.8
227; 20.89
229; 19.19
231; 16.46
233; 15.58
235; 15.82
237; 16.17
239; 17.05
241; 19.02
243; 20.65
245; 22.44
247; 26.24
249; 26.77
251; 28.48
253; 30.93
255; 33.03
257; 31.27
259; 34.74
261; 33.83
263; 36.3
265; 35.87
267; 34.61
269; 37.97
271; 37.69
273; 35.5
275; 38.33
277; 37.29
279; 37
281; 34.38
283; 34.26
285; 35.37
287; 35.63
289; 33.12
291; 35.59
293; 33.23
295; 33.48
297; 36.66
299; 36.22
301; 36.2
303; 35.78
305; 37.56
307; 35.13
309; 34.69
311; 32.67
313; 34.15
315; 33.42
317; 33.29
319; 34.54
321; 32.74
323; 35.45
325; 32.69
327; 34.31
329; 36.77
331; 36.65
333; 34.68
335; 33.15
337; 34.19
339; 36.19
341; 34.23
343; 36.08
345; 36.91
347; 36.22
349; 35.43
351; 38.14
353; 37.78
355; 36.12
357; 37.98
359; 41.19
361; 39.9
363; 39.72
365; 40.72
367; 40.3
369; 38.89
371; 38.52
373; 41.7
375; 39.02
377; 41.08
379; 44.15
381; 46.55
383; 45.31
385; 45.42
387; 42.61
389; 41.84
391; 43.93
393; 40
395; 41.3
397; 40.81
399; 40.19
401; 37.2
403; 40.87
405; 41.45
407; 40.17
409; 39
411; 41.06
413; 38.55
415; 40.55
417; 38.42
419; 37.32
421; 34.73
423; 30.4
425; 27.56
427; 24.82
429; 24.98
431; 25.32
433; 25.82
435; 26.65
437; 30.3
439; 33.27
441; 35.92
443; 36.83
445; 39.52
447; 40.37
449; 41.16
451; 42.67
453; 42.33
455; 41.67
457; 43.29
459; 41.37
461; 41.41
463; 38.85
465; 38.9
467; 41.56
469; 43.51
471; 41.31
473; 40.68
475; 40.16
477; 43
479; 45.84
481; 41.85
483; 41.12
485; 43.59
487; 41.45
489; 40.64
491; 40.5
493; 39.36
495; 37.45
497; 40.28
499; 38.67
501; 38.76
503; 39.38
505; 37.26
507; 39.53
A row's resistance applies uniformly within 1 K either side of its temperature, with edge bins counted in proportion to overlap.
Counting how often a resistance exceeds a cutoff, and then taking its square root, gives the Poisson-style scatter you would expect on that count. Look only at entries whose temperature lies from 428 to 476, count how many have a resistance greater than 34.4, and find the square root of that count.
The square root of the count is 4.2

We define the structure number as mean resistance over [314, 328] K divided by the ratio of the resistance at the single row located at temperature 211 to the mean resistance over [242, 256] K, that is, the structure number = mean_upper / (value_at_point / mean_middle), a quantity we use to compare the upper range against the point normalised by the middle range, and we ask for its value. 31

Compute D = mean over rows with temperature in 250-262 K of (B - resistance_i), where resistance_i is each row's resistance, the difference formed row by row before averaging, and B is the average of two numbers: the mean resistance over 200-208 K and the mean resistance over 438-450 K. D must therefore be 2.4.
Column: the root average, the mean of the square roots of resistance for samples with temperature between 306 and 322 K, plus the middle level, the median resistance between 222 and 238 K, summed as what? 24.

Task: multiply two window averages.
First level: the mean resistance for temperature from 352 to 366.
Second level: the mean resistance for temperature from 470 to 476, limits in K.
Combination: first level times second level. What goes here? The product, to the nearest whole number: 1590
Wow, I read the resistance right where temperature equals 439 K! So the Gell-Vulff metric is 33.27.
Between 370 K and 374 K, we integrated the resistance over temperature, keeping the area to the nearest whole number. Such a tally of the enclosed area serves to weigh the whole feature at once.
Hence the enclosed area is 160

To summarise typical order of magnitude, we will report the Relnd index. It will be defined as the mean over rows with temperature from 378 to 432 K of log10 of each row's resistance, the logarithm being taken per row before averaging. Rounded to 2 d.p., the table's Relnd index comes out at 1.58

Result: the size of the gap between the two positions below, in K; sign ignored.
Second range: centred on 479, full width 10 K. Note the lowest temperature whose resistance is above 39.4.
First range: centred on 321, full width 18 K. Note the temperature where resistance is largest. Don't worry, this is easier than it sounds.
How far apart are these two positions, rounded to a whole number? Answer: 146 K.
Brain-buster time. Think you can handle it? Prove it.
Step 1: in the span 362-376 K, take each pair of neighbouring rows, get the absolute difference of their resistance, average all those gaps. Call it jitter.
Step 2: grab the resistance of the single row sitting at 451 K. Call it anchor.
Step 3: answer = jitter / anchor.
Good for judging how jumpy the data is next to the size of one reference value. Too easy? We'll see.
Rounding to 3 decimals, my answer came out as 0.035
